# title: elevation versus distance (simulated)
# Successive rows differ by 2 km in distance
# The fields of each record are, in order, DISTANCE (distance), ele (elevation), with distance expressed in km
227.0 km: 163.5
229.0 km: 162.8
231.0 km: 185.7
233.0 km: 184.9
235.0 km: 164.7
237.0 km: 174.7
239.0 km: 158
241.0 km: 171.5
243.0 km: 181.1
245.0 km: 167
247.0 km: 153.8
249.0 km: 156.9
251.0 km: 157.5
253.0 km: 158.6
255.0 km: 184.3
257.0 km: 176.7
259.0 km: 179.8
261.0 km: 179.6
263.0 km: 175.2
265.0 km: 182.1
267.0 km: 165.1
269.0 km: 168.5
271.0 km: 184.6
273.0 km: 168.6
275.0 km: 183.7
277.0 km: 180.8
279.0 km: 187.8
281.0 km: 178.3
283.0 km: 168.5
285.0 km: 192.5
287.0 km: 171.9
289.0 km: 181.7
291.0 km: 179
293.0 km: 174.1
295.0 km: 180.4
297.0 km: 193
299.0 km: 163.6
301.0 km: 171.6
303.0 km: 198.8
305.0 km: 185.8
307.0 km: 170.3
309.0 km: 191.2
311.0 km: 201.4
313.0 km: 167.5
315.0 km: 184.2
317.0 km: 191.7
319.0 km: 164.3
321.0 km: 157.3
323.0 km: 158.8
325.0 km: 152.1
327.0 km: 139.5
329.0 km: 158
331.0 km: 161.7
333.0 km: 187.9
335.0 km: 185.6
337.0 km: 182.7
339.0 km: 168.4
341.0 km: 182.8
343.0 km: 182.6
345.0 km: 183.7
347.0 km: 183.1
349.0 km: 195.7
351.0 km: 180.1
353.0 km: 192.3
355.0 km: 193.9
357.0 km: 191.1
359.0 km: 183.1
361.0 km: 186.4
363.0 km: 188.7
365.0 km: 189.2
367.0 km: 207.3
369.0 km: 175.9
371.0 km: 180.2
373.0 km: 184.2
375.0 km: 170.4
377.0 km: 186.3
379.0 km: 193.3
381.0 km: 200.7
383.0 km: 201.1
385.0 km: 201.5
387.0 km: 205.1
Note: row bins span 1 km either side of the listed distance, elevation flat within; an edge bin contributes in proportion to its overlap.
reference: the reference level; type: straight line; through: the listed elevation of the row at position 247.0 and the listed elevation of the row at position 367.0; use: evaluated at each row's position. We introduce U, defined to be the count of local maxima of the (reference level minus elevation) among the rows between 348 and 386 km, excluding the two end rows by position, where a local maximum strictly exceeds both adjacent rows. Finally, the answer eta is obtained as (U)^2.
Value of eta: 25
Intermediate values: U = 5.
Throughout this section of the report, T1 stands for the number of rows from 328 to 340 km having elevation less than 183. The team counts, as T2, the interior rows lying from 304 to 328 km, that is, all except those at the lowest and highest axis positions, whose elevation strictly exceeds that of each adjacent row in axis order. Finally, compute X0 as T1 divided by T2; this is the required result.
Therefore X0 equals 1.3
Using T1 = 4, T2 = 3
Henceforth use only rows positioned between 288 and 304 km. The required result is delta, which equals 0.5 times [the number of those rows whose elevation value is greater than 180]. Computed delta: 2.0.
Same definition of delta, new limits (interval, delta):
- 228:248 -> 1.5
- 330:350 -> 4.0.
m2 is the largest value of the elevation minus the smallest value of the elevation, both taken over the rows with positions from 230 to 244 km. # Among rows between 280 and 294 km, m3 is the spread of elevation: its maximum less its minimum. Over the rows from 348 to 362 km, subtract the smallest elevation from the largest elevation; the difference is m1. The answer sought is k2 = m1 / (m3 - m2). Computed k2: -4.2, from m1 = 16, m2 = 27.7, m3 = 24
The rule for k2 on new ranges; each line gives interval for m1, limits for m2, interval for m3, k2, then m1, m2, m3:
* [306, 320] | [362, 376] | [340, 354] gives -1.7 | 37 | 36.9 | 16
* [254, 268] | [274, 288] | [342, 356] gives -2.3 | 19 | 24.0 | 16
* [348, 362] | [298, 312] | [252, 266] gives -1.3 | 16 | 37.8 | 26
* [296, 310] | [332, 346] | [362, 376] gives 2.0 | 35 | 19.5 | 37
